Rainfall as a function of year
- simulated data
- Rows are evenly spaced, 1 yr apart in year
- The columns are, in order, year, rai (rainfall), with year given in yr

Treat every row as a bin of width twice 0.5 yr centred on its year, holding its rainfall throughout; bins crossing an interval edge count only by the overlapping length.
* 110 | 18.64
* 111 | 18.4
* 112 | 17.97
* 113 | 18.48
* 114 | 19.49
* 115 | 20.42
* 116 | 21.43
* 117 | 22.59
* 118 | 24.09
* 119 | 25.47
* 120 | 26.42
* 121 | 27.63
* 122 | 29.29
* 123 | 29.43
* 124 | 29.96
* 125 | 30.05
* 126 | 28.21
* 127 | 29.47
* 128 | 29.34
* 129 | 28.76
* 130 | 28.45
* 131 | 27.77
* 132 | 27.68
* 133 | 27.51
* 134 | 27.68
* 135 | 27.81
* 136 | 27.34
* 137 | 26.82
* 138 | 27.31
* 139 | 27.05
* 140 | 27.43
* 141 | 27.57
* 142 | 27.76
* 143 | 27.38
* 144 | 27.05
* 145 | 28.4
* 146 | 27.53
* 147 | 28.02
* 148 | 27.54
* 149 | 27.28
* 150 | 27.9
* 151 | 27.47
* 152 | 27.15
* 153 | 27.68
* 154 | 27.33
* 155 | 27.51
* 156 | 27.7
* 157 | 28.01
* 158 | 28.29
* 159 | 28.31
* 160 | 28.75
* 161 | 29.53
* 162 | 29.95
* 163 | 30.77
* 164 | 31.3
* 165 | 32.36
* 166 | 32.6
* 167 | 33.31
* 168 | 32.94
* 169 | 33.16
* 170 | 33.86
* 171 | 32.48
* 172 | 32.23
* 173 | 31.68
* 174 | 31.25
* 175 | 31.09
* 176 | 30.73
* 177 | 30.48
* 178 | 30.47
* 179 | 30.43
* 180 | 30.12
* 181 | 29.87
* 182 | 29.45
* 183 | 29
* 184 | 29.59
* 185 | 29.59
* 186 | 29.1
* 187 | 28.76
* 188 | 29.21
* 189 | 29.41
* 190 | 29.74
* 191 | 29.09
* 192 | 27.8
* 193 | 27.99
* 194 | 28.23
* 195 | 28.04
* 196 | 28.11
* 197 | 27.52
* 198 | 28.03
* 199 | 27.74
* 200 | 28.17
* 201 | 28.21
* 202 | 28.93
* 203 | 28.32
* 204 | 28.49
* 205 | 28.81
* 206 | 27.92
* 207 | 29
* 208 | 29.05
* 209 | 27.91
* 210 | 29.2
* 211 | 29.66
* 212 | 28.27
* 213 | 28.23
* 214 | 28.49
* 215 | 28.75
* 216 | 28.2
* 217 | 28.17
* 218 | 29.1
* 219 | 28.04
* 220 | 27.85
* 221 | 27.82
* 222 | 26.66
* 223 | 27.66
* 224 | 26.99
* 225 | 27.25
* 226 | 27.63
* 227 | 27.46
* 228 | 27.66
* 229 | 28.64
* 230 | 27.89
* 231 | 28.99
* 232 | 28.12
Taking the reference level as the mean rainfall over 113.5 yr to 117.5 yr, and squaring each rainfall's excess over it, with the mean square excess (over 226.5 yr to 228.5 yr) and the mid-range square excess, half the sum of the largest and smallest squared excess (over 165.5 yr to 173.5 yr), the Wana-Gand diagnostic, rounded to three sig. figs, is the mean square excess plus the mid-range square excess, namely 183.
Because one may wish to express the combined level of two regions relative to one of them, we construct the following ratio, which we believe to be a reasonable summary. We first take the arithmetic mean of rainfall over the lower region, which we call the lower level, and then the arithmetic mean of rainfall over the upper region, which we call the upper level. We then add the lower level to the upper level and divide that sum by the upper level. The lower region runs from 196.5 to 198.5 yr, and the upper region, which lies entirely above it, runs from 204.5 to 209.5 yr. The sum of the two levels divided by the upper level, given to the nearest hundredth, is 1.97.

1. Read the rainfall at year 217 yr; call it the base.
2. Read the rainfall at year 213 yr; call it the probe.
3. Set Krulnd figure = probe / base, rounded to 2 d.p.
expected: 1.00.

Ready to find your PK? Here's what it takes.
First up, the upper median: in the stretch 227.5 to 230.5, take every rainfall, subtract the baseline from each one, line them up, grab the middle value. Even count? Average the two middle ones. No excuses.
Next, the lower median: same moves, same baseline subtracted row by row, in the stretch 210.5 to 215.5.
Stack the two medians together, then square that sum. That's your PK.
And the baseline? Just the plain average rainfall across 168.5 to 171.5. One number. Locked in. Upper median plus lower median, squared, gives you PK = 99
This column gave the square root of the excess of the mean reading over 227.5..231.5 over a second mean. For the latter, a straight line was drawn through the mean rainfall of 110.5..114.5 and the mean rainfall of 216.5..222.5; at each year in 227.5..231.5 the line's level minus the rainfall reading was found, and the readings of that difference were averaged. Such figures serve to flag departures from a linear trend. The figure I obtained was 5.27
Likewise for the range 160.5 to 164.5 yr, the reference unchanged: 6.15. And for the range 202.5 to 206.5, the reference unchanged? 5.49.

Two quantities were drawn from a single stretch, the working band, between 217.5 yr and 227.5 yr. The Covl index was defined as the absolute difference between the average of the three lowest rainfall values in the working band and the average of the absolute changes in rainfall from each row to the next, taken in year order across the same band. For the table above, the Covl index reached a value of 26.4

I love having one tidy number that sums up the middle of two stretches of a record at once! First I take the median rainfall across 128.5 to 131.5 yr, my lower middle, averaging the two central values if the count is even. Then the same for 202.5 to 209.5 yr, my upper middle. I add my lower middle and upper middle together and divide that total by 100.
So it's 0.57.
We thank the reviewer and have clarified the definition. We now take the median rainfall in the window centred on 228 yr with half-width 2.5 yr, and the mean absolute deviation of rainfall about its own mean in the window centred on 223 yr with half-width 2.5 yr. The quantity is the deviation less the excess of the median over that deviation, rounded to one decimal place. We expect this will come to -26.9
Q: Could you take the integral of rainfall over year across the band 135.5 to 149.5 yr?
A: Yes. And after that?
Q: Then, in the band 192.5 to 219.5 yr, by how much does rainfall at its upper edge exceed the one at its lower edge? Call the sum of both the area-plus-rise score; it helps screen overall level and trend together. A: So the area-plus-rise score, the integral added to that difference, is 385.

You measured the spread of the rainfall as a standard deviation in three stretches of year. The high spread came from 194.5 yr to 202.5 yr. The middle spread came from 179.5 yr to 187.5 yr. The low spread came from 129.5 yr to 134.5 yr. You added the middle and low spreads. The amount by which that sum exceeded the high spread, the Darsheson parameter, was 0.4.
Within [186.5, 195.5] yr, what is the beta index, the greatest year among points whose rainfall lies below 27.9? 192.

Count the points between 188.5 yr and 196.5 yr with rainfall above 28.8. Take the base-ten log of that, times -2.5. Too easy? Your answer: -1.2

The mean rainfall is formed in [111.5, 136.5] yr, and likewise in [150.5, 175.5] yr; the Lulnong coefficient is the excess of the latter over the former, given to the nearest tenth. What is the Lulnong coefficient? 4.2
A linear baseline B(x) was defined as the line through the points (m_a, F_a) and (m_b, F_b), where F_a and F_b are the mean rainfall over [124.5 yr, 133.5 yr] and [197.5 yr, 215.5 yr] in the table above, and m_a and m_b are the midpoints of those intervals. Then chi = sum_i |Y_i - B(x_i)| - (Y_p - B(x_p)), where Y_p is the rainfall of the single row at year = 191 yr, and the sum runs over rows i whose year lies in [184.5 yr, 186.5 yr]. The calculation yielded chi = 1.1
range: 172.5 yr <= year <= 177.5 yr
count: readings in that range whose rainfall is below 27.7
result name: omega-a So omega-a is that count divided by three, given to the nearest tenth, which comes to 0.0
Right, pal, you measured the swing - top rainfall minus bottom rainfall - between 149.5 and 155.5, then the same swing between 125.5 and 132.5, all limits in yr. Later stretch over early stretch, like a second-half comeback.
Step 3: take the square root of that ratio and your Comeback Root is 0.65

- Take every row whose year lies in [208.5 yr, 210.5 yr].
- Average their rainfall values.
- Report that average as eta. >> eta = 29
